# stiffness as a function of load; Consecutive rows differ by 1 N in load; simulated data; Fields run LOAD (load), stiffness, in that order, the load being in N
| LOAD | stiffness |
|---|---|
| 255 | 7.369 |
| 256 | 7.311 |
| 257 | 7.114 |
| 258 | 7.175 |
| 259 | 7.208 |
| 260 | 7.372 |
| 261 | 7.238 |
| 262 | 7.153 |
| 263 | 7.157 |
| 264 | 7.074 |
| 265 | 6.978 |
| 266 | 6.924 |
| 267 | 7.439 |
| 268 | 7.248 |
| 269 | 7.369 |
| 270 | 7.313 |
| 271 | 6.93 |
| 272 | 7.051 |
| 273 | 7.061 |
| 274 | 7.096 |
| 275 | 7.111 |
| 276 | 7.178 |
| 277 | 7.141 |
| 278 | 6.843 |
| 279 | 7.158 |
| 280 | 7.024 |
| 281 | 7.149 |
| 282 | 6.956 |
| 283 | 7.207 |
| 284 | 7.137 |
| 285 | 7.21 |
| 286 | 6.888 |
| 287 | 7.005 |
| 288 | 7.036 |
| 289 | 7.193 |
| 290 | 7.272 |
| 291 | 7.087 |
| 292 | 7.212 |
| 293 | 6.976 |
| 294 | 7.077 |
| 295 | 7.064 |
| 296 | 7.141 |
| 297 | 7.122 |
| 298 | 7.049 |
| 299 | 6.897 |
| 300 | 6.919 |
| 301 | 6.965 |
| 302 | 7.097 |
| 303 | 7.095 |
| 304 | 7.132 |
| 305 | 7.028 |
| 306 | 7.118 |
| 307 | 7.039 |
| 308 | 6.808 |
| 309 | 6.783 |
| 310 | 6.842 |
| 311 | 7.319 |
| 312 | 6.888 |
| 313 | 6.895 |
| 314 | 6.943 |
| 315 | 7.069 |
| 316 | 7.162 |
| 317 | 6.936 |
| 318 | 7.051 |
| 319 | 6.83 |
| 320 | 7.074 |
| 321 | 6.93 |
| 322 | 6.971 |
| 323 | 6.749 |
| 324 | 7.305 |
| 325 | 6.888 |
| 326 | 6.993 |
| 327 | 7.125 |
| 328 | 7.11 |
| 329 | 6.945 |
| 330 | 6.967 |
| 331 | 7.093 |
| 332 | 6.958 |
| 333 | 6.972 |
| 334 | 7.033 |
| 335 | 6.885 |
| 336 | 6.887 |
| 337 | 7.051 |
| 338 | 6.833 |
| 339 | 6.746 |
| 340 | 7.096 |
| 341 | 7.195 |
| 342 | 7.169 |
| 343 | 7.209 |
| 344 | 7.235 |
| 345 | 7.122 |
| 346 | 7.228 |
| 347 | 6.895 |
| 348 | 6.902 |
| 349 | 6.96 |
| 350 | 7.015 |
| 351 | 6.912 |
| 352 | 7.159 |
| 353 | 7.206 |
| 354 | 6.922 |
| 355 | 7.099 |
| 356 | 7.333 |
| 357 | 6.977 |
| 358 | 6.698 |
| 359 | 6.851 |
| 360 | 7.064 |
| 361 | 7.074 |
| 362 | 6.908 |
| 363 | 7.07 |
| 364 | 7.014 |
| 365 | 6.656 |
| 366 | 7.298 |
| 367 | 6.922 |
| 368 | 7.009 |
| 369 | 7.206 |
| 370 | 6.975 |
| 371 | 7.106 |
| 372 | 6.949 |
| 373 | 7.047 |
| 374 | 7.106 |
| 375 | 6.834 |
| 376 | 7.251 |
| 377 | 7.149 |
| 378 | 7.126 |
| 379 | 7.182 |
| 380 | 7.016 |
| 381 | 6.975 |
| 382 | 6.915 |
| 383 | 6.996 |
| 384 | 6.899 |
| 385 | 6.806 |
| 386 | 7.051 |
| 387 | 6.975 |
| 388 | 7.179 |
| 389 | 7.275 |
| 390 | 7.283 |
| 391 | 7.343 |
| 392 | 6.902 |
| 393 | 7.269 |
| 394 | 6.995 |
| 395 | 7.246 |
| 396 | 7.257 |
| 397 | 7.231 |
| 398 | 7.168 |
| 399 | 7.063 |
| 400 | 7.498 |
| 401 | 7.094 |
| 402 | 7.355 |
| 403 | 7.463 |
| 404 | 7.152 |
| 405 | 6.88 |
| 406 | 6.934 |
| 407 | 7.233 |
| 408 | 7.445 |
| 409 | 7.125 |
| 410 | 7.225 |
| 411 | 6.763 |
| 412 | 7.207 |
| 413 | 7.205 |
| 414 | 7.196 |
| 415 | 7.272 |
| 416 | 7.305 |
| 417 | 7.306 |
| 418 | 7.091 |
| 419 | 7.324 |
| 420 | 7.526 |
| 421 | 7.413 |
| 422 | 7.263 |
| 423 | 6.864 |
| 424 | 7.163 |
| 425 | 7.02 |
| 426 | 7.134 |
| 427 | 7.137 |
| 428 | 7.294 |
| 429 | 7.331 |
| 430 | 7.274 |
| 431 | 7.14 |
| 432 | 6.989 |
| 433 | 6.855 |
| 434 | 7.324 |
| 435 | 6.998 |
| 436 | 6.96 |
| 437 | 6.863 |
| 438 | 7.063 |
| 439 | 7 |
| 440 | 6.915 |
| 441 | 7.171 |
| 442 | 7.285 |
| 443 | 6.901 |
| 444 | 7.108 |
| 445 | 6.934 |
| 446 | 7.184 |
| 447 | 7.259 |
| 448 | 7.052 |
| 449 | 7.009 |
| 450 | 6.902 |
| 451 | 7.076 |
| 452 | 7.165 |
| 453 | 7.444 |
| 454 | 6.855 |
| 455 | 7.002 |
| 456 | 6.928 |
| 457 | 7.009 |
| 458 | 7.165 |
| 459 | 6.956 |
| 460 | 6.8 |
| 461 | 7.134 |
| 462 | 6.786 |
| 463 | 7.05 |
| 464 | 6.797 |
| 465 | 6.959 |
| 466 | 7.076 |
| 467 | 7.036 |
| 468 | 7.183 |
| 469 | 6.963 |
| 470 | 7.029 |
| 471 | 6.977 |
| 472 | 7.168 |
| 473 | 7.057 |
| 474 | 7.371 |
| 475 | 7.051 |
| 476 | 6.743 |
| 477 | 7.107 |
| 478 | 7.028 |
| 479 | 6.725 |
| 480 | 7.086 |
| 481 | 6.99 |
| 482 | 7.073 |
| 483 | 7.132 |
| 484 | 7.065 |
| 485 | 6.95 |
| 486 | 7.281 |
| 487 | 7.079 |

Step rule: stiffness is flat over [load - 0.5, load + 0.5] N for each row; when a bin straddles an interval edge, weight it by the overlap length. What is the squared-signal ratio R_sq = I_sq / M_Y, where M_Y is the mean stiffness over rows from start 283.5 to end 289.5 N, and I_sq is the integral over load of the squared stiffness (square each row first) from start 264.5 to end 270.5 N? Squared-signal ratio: 44.1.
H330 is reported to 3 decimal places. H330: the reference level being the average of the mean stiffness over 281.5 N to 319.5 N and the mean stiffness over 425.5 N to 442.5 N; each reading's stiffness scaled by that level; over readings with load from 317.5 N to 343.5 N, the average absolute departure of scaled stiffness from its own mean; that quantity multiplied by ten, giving 0.161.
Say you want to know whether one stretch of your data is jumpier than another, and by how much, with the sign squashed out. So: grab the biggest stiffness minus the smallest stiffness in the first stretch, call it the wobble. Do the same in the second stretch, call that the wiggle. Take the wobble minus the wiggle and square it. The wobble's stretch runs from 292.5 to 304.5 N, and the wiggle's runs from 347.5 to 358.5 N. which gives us 0.15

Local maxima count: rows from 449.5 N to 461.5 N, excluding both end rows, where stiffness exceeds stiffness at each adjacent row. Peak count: 3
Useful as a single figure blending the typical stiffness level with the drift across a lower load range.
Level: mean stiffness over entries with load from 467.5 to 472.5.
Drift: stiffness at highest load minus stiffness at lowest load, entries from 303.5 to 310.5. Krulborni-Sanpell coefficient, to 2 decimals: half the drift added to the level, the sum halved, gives 3.46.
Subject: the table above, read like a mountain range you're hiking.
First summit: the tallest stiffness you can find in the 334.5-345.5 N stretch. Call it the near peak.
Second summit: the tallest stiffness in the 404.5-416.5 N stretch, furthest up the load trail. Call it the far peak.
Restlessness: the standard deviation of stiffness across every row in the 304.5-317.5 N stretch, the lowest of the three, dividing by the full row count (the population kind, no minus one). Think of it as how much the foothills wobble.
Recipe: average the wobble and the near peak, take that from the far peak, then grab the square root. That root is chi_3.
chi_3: 1.94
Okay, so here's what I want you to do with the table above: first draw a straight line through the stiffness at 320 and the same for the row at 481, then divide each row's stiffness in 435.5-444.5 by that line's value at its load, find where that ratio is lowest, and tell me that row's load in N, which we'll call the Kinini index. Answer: 437 N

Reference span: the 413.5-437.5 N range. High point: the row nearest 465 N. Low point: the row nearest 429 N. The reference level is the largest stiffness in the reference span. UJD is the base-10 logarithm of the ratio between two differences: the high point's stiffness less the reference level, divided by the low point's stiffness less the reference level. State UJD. 0.46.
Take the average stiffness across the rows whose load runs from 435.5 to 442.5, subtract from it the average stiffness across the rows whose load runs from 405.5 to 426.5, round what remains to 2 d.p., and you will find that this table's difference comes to -0.15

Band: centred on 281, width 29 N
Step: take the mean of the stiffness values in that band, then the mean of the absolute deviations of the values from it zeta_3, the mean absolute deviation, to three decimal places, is 0.108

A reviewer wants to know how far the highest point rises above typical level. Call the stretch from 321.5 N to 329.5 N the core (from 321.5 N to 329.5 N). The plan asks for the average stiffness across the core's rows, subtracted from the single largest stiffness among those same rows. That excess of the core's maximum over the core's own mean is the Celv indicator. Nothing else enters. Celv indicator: 0.29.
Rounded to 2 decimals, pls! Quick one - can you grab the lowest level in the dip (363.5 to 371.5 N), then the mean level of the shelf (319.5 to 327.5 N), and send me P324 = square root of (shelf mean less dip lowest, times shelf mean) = 1.56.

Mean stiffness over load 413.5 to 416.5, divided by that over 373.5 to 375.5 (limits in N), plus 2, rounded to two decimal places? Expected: 3.04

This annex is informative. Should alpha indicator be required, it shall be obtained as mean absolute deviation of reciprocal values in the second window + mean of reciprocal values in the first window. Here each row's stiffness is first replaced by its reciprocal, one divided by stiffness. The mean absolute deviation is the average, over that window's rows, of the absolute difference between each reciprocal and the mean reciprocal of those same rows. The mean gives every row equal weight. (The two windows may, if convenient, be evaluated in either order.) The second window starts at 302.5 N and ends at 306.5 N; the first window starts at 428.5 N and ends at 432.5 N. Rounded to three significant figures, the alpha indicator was 0.140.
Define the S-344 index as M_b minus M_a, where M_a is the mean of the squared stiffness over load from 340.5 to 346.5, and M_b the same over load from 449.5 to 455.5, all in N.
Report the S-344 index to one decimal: -1.7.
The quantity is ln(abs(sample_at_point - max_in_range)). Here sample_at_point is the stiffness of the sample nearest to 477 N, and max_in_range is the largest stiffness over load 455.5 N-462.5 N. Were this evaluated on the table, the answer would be -2.8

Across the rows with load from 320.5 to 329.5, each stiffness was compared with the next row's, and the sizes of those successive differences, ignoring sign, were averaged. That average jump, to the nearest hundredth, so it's 0.21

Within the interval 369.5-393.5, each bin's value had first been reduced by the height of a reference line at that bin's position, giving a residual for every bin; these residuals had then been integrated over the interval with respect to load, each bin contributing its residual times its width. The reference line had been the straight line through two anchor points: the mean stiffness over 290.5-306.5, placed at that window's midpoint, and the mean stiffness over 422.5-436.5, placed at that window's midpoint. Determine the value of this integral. -0.54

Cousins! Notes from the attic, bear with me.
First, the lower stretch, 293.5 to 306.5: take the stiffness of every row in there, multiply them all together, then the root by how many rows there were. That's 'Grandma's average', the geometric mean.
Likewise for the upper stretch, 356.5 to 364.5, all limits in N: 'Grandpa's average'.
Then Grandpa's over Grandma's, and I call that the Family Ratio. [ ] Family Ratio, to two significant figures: 0.99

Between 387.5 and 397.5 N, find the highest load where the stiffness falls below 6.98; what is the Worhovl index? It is 392 N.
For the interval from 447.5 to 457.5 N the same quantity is 456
